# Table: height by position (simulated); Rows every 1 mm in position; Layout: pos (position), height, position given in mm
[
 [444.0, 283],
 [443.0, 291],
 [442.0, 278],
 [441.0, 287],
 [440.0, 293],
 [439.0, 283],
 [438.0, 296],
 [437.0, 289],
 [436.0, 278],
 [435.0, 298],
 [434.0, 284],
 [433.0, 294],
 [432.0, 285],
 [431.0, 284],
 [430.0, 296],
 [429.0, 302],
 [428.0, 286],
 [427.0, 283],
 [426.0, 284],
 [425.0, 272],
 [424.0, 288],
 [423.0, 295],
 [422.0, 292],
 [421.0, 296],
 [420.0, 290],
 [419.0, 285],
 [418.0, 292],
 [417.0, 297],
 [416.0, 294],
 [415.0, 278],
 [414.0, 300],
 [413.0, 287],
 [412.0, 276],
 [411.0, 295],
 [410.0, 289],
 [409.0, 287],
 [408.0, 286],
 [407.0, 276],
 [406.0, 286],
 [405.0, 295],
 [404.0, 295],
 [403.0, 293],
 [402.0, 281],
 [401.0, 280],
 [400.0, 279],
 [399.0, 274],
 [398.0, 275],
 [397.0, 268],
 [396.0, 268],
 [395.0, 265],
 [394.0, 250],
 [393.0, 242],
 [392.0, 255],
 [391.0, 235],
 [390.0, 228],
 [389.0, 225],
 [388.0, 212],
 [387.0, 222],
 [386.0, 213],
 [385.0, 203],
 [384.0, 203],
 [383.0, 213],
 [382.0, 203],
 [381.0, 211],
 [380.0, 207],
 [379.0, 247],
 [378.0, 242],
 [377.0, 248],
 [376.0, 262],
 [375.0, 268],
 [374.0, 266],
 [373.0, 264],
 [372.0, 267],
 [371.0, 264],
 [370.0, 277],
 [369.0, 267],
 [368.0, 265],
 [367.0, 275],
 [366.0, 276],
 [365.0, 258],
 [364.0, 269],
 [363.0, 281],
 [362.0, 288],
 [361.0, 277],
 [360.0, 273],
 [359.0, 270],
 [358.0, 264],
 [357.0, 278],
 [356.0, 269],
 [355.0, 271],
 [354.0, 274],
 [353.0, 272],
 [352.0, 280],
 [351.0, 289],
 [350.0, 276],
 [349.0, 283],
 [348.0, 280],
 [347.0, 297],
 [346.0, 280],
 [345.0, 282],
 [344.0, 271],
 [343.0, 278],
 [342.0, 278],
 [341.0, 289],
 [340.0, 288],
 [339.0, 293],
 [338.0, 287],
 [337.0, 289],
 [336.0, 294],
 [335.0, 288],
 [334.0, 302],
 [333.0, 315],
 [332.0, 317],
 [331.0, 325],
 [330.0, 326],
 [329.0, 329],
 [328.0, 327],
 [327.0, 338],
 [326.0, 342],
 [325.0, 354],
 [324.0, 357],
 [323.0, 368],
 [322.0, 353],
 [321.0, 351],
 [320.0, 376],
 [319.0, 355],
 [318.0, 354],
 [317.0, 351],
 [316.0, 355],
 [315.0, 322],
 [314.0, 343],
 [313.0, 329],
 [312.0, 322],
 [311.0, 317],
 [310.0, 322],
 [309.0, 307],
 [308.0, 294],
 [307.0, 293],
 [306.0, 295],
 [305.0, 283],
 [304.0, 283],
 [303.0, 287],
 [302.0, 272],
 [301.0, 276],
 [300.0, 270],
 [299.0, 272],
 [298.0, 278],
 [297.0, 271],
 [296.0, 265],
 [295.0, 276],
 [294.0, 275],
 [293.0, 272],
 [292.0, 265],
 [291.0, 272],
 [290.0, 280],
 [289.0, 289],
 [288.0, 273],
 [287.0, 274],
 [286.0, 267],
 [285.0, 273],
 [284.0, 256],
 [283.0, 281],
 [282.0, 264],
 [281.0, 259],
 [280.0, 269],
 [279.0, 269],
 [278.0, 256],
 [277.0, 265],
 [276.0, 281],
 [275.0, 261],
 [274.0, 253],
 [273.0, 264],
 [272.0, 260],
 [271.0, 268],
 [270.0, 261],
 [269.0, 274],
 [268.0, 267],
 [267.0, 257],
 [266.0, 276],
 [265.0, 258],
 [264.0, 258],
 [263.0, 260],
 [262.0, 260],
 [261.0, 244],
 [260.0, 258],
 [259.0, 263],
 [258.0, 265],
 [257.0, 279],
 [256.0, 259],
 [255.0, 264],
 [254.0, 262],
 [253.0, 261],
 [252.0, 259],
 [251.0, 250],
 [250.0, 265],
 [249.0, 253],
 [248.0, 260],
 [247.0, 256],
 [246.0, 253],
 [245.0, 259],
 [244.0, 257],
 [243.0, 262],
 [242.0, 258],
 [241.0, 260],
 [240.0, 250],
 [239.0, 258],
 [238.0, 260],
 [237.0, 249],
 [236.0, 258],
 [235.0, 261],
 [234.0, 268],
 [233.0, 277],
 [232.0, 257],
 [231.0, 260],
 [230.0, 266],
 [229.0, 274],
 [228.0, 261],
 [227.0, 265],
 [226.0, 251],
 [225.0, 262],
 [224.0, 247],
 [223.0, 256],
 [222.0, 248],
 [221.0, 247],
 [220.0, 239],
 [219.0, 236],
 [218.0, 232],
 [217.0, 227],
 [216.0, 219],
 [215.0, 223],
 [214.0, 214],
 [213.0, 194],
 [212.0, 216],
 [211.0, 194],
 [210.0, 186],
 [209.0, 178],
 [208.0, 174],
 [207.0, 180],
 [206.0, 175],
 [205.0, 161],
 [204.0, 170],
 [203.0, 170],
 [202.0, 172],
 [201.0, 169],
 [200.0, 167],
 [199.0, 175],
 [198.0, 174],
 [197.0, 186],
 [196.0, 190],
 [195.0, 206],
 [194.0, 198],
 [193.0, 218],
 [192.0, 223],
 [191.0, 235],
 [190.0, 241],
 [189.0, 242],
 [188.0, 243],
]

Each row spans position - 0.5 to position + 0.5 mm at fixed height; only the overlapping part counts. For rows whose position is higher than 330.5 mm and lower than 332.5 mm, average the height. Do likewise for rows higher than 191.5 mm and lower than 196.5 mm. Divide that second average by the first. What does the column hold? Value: 0.64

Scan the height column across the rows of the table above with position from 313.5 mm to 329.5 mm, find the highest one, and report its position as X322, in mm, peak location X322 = 320.0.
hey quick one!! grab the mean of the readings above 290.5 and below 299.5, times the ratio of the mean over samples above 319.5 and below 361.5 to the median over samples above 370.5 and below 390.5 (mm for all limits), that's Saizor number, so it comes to 361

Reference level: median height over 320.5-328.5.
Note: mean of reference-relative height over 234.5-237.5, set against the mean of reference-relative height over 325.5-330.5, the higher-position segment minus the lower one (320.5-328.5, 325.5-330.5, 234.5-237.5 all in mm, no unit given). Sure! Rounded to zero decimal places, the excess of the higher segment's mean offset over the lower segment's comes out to 76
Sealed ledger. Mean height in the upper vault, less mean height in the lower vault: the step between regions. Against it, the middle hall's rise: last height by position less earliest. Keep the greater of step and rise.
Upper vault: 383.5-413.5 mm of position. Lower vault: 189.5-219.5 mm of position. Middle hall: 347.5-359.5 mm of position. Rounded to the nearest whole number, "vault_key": 65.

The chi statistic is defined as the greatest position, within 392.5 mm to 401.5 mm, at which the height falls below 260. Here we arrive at 394.0 mm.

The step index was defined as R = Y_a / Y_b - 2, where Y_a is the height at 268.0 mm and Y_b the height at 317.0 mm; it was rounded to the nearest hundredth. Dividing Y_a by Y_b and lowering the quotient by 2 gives -1.24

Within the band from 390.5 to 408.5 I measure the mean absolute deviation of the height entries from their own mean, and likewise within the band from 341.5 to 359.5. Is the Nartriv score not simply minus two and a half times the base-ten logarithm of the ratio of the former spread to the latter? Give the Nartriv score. -0.95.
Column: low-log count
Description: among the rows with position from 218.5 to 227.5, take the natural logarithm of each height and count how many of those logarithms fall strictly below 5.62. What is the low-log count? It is 9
